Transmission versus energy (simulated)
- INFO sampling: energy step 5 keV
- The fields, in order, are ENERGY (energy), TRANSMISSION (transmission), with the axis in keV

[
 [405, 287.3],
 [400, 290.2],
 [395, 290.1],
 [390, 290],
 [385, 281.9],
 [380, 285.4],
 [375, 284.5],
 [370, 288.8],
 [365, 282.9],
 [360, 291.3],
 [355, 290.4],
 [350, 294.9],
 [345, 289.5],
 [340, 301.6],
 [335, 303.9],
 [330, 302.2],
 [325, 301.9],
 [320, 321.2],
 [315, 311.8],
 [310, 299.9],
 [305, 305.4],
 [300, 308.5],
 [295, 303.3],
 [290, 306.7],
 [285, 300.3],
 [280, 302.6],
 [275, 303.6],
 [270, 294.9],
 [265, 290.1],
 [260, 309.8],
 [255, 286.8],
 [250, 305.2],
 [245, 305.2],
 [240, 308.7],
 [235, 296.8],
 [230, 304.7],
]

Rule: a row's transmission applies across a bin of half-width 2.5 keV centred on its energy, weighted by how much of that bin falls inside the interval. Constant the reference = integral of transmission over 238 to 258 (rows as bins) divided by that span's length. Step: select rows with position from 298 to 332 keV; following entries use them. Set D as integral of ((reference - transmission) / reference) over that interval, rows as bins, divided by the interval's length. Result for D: -0.02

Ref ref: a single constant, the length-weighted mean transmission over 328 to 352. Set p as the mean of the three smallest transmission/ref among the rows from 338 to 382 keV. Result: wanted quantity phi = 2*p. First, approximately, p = 0.95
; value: 1.91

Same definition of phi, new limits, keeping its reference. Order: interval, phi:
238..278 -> 1.95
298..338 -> 2.02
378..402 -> 1.92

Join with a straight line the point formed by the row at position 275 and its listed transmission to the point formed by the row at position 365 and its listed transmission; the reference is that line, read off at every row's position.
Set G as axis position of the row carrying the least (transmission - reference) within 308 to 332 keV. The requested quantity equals 310 keV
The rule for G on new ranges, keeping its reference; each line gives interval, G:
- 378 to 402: 385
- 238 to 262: 255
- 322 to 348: 345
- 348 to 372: 365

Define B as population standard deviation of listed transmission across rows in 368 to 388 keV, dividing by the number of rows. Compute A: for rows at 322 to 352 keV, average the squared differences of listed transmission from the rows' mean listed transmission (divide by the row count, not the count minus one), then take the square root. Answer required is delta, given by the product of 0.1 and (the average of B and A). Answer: 0.379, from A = 5.1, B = 2.5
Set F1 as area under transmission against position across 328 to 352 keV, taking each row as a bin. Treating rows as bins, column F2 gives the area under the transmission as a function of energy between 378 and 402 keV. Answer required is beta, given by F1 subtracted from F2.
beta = -262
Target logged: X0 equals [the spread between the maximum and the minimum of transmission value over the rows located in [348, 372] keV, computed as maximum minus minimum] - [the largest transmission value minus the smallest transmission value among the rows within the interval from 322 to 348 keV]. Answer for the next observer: -2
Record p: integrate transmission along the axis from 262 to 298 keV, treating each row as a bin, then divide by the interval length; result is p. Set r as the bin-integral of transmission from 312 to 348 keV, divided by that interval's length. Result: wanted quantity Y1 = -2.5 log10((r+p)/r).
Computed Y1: -0.746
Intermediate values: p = 300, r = 304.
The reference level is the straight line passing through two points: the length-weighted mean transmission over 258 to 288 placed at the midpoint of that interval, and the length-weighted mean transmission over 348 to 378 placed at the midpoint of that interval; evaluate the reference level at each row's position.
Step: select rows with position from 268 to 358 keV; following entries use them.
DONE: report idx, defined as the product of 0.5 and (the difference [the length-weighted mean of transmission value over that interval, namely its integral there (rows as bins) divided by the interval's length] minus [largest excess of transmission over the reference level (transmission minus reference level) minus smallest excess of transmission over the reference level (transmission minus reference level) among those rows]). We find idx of 135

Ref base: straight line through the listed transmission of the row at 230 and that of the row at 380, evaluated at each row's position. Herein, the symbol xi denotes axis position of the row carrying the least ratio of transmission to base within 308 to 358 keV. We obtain 345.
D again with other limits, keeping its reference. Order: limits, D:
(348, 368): 0.04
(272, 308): -0.01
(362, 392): 0.05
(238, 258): 0.00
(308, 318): -0.02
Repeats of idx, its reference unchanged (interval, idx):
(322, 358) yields 142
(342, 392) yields 139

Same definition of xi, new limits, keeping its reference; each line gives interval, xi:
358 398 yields 365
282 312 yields 285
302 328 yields 310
